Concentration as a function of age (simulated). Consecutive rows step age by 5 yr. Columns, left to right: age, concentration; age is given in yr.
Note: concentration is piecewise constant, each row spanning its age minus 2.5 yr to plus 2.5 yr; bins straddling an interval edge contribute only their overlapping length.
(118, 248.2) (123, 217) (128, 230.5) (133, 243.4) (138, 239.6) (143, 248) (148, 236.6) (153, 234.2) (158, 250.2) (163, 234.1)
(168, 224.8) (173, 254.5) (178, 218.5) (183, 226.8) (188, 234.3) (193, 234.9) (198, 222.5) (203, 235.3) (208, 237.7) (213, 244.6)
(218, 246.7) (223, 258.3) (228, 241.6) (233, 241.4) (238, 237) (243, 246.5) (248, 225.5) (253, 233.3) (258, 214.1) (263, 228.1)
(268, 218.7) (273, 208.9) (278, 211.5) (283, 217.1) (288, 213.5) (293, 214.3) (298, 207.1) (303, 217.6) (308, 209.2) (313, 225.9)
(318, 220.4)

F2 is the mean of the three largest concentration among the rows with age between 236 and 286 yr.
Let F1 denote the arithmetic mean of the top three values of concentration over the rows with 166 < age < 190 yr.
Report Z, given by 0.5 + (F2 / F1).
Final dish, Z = 1.50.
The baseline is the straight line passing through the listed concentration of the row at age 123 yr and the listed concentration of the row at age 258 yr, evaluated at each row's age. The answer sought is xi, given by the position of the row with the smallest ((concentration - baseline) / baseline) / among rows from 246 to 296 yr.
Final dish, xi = 273 yr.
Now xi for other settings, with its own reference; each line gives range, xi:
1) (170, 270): 258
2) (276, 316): 298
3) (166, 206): 178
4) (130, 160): 153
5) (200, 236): 203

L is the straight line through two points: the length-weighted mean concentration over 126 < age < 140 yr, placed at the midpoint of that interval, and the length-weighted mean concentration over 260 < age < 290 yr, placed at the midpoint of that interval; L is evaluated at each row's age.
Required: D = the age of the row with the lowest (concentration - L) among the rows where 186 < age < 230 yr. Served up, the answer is 198 yr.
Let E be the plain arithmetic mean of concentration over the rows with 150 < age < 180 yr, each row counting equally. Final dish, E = 236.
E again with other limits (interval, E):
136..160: 242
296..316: 215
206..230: 246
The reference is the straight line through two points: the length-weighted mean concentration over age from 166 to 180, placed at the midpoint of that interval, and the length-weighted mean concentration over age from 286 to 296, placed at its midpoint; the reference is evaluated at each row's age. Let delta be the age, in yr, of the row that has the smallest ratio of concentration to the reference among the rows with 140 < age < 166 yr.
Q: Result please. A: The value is 153 yr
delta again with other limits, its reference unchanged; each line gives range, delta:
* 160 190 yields 178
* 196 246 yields 198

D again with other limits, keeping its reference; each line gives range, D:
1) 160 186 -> 178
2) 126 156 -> 128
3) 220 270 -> 258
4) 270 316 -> 273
